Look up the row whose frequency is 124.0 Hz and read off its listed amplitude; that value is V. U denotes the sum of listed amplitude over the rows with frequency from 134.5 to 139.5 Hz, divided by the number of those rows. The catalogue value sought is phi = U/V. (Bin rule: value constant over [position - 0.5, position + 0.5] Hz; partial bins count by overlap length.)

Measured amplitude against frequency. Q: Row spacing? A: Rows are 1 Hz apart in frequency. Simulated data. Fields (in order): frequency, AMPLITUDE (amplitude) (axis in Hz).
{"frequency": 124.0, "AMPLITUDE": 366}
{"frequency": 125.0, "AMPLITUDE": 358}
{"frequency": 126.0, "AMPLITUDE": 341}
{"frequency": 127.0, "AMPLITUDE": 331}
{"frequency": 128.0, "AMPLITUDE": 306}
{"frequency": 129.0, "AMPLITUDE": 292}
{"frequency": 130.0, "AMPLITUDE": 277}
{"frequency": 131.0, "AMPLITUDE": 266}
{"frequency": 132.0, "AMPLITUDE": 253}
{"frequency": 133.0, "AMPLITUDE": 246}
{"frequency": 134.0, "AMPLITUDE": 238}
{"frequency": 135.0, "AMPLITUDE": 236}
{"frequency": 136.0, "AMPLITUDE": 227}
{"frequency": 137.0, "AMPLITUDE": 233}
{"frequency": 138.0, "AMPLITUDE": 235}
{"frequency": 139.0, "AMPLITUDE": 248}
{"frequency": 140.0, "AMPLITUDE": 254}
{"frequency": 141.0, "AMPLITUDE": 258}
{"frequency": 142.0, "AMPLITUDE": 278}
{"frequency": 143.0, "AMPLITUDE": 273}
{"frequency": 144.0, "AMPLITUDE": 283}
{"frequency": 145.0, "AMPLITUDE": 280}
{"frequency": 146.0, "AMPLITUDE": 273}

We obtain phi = 0.64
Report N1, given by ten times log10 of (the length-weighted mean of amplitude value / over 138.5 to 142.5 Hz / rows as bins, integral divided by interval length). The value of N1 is 24.1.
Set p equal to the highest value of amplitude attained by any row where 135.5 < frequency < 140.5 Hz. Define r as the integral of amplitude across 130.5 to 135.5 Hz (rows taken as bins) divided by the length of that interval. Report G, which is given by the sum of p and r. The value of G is 502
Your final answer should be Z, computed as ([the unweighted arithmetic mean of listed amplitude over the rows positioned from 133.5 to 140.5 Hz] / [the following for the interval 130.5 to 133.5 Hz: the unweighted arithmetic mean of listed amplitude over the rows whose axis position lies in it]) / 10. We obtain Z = 0.09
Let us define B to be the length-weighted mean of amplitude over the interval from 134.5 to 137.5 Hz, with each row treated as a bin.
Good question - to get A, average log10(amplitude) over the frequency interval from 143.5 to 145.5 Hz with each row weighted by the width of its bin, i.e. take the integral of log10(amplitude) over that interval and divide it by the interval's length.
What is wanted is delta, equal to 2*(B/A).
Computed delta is 189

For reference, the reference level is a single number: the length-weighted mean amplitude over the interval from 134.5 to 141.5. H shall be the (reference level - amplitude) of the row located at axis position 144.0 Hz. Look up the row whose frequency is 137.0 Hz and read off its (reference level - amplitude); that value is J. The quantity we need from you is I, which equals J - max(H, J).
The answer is 0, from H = -41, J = 9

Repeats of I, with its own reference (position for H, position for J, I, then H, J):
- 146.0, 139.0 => 0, -31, -6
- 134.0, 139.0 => -10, 4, -6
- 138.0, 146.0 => -38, 7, -31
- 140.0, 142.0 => -24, -12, -36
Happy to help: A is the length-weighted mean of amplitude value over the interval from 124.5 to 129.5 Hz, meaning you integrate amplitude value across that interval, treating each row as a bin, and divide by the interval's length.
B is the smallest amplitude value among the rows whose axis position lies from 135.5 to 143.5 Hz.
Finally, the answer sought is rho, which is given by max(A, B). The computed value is 326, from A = 326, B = 227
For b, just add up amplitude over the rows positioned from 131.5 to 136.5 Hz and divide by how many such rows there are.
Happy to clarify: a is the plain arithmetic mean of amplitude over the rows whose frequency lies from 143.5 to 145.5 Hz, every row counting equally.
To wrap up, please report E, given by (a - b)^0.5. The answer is 6.4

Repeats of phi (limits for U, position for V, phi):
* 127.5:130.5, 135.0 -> 1.24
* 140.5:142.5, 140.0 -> 1.06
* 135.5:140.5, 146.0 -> 0.88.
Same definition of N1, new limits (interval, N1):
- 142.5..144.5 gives 24.4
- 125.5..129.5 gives 25.0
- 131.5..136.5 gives 23.8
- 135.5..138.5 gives 23.6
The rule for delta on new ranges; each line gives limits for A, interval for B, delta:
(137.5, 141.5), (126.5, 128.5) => 266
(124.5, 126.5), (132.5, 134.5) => 190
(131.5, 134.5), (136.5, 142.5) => 210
